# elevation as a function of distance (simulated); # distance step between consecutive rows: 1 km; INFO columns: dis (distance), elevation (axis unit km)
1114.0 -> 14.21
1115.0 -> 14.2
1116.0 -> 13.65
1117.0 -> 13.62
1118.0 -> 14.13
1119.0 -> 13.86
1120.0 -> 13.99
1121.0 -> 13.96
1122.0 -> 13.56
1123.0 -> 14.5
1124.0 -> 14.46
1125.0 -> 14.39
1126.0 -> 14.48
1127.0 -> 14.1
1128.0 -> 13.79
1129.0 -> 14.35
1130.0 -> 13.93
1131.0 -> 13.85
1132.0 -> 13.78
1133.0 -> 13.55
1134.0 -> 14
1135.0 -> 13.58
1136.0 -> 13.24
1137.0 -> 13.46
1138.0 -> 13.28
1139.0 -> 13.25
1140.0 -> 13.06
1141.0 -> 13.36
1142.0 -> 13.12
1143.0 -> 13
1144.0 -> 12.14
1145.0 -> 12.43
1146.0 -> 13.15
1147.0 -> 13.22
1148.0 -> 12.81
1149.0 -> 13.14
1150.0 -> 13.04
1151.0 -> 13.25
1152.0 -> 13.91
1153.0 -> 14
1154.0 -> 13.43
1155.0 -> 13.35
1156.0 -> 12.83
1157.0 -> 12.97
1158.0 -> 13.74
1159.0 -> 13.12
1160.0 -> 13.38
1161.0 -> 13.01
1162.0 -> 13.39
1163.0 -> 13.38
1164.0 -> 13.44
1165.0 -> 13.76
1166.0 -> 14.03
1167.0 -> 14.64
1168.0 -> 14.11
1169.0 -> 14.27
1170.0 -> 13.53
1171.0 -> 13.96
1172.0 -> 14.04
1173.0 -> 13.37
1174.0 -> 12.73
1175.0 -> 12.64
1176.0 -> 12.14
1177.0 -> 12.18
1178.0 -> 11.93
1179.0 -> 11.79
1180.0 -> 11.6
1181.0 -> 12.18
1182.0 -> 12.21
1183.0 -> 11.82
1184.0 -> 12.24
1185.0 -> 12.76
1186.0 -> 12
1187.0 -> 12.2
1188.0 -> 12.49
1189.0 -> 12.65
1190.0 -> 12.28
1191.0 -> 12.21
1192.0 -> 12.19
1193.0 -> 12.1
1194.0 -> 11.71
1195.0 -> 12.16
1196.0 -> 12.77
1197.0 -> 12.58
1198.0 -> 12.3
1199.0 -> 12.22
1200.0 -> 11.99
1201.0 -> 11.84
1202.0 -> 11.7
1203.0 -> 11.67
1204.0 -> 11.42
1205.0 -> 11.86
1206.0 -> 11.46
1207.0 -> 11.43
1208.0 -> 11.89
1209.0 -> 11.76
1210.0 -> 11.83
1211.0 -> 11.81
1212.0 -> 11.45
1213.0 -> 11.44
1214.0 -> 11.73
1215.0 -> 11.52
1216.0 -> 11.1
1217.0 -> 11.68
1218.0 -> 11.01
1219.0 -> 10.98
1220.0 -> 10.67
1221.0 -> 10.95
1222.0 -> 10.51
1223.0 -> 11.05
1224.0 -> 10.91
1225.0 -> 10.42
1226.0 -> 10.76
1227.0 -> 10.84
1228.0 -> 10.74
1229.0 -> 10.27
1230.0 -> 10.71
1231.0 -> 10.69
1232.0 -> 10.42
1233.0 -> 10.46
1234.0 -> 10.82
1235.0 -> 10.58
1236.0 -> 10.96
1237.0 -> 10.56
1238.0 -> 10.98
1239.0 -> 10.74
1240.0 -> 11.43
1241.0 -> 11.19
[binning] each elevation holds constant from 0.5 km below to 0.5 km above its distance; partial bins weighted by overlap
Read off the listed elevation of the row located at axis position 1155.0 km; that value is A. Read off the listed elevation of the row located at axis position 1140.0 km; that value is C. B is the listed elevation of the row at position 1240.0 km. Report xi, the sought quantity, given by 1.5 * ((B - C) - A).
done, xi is -22.5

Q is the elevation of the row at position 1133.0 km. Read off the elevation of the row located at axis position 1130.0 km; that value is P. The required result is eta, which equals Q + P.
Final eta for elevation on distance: 27.5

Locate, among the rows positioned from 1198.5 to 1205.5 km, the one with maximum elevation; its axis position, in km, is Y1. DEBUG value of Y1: 1199.0 km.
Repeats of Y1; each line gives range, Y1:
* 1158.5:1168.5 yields 1167.0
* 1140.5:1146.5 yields 1141.0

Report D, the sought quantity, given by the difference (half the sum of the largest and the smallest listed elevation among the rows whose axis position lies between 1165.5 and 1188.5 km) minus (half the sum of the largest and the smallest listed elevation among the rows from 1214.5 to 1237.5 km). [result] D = 2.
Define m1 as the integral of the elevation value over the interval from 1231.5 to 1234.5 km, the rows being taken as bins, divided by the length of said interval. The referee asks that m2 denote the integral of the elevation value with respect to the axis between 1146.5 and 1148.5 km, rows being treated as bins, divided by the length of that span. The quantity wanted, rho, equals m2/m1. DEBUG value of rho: 1.23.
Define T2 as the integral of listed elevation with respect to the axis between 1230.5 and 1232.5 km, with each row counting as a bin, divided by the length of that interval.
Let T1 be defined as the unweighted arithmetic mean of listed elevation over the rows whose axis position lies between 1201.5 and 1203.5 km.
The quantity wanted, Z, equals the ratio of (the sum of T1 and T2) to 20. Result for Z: 1.11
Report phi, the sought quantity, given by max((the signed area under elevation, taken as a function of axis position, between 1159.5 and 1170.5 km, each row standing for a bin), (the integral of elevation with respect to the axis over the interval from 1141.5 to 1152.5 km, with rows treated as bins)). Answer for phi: 151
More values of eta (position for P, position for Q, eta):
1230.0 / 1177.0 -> 22.9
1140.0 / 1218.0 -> 24.1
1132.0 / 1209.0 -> 25.5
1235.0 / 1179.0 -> 22.4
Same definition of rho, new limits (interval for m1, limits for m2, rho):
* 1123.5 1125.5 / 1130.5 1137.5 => 0.95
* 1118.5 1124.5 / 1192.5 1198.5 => 0.87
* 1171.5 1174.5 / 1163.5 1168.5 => 1.05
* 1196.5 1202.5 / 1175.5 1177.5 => 1.00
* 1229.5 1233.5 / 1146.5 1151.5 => 1.24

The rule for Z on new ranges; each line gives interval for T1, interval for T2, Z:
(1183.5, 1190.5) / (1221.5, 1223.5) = 1.16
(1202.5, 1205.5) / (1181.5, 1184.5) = 1.19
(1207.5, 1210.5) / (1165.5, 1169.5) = 1.30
